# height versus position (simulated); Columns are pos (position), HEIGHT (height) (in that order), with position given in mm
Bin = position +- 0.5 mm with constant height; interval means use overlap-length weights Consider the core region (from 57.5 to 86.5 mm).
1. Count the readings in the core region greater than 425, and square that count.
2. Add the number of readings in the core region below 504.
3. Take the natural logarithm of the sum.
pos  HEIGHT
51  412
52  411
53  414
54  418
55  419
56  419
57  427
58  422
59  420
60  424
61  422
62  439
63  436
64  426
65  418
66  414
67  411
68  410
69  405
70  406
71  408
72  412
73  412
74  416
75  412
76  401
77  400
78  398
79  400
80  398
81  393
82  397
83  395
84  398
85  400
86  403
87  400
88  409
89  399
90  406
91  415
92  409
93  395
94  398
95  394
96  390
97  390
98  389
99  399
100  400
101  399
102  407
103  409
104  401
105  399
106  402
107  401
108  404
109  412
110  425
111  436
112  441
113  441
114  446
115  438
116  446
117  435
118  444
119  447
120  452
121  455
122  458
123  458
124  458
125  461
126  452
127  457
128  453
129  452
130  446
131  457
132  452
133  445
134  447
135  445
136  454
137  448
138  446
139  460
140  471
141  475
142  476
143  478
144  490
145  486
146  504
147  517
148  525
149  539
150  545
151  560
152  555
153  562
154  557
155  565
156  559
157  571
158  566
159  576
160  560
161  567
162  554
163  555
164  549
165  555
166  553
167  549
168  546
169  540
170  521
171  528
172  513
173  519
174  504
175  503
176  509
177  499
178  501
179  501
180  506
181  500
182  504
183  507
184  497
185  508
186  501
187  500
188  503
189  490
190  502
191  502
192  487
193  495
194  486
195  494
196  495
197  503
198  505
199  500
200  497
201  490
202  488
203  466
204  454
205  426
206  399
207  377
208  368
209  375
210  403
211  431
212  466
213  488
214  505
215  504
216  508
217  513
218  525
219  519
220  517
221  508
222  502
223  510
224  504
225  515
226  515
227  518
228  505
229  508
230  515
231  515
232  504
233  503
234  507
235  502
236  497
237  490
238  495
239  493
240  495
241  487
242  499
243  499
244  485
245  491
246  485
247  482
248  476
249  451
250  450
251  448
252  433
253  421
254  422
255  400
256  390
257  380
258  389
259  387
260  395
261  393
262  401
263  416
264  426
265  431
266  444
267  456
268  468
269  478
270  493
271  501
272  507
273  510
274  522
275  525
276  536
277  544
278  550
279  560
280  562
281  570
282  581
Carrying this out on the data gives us 3.6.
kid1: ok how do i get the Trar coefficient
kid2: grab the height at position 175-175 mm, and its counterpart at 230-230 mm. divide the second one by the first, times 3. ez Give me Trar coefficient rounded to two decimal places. 3.07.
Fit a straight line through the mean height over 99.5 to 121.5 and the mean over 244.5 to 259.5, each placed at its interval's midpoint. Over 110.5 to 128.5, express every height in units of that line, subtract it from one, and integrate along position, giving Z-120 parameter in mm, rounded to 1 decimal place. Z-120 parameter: -1.0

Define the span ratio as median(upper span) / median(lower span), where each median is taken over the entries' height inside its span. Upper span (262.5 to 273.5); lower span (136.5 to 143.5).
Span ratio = 0.99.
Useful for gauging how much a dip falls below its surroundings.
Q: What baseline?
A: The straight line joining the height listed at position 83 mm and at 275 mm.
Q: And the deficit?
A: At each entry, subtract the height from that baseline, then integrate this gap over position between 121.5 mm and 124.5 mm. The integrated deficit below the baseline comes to -108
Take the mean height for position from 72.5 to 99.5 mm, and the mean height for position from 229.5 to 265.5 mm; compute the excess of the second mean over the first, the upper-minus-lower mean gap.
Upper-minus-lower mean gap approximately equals 56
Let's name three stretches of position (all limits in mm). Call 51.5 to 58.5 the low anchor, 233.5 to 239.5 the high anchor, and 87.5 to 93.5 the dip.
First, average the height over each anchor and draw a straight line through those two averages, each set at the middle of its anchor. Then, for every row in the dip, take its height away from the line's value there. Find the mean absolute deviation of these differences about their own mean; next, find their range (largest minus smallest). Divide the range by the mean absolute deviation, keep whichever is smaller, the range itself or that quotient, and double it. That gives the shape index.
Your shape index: 7.2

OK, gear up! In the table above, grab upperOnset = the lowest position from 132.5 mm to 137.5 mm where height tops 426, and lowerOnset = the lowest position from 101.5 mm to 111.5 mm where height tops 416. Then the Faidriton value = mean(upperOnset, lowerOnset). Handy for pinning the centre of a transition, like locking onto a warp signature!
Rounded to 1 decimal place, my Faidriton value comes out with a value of 121.5 mm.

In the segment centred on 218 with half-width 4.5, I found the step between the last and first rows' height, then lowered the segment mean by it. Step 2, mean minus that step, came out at 514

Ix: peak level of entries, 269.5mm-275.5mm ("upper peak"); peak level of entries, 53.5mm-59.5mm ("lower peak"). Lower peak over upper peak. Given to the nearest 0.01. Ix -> 0.81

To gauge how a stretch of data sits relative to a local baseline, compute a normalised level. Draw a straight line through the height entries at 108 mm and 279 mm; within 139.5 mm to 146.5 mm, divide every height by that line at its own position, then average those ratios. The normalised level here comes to 1.11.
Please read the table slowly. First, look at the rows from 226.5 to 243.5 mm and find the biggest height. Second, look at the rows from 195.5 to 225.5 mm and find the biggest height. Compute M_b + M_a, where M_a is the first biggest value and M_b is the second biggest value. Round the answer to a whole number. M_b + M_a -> 1043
